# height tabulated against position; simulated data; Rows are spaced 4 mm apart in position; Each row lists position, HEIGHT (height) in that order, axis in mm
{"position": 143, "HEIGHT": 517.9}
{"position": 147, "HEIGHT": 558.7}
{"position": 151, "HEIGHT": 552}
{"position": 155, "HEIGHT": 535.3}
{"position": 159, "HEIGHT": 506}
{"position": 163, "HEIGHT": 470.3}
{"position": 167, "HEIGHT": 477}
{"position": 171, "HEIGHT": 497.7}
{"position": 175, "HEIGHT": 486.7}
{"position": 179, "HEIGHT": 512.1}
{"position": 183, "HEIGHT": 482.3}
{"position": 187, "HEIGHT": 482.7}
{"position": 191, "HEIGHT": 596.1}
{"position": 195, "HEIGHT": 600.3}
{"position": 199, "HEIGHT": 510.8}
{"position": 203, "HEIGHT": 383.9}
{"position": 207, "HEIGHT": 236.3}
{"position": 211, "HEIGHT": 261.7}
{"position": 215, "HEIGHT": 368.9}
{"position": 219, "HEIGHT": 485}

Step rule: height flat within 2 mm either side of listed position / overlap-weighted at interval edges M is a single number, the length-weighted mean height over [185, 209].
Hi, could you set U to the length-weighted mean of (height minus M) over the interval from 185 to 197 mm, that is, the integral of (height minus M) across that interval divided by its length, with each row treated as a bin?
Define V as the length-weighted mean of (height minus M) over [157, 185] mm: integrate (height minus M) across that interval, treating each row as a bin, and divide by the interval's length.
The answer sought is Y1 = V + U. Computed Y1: 113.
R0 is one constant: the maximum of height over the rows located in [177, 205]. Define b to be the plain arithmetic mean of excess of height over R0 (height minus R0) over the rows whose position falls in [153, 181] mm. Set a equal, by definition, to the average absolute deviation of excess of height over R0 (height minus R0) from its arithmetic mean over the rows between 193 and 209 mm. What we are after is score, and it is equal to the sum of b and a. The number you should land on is 20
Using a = 123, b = -102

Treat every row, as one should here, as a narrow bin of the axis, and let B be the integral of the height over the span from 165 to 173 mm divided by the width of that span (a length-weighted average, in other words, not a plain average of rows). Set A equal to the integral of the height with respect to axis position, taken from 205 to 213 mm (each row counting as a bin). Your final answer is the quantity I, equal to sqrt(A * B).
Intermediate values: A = 1992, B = 487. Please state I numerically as 985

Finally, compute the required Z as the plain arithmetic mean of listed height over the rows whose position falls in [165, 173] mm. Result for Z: 487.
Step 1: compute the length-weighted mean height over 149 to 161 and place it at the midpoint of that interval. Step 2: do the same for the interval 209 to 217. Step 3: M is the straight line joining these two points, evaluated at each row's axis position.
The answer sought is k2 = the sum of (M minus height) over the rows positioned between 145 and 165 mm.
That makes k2 33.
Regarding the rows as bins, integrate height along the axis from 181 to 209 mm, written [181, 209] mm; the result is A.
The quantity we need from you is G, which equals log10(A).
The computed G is 4.12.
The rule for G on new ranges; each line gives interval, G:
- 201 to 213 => 3.55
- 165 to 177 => 3.77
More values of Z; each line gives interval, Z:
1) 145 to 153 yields 555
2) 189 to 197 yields 598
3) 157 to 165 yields 488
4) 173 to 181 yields 499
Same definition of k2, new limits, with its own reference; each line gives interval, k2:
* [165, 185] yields -172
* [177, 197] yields -613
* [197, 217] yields -73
